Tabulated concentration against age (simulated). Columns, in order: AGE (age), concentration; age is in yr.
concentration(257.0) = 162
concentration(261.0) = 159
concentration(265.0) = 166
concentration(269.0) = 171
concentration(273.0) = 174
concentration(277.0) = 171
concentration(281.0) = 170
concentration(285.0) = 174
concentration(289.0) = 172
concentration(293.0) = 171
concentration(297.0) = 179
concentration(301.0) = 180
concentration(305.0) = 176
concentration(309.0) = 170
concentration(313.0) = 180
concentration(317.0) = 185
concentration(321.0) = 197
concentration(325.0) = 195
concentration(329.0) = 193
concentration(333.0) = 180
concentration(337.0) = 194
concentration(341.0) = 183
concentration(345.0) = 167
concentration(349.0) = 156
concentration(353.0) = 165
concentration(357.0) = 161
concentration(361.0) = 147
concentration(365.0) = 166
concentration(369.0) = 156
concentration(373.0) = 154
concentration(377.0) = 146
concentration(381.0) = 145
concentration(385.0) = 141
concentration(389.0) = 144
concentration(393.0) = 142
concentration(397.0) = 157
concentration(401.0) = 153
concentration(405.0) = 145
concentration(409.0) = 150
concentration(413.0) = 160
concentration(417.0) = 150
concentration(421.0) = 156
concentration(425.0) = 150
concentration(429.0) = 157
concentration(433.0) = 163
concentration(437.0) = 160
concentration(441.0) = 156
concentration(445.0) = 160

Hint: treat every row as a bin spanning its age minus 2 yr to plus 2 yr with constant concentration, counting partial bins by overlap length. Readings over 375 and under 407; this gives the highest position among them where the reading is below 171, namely 405.0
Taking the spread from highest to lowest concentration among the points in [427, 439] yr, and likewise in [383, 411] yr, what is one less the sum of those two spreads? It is -21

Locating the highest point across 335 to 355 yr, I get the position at 337.0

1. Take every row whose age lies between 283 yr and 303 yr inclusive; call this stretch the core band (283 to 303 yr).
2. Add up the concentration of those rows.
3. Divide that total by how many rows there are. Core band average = 175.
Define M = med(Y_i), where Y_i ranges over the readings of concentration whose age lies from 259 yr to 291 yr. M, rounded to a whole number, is 171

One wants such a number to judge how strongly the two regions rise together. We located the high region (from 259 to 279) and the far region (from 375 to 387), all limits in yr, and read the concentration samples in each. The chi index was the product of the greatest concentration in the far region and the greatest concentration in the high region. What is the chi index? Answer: 25404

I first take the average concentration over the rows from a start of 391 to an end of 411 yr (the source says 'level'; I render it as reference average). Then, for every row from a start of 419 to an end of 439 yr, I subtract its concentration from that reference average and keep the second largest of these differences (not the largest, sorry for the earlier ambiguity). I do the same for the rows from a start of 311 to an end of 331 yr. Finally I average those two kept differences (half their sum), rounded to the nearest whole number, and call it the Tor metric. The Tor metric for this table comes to -21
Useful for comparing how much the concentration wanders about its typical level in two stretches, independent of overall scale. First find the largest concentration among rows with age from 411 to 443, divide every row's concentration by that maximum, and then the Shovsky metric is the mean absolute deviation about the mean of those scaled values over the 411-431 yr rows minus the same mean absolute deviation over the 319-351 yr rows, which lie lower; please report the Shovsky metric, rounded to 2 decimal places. -0.05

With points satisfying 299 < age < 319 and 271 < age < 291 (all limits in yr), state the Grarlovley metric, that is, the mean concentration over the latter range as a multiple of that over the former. 0.97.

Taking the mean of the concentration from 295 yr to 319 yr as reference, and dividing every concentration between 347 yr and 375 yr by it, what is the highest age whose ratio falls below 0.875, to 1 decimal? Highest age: 373.0 yr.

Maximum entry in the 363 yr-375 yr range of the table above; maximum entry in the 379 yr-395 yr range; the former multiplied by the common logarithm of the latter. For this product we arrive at 359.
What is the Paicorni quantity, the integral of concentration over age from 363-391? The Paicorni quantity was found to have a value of 4208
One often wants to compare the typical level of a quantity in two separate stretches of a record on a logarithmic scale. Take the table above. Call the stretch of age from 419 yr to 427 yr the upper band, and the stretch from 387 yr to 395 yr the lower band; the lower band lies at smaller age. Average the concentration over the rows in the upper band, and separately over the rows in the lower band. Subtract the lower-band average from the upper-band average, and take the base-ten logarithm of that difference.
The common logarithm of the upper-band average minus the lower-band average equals 1.0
